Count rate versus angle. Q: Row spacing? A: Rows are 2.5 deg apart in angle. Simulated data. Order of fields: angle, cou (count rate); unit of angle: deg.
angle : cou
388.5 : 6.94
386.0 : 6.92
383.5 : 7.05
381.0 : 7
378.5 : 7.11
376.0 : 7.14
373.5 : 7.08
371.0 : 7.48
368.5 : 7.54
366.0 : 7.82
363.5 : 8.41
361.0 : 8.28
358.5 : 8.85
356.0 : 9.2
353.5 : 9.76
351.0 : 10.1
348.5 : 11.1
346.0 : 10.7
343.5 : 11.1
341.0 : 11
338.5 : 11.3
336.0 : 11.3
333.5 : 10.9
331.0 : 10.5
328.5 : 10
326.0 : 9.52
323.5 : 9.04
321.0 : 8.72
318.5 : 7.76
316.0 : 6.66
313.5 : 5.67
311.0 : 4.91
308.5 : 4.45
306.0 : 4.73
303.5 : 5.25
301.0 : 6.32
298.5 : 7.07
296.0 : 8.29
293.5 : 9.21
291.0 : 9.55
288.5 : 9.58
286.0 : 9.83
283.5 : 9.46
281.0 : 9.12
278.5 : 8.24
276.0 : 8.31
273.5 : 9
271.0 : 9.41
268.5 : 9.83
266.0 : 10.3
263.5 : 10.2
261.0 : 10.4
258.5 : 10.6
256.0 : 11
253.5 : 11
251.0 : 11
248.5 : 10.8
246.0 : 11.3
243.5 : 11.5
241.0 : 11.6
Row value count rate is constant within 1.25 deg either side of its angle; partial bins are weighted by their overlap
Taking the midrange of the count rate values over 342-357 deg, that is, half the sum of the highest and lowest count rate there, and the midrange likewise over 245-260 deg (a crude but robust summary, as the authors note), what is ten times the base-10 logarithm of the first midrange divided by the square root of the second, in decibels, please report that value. 4.87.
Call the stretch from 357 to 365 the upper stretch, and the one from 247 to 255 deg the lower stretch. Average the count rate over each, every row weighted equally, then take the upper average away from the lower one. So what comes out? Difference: 2.4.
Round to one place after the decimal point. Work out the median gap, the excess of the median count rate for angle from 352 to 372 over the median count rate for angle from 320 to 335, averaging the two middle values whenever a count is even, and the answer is -1.4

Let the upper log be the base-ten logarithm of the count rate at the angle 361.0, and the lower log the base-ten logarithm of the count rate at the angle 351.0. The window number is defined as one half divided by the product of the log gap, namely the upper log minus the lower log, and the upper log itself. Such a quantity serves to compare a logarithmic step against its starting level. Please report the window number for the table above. -6.3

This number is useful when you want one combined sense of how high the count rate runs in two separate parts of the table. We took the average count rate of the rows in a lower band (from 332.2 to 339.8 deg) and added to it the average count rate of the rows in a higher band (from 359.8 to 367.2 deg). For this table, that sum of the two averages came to 19.3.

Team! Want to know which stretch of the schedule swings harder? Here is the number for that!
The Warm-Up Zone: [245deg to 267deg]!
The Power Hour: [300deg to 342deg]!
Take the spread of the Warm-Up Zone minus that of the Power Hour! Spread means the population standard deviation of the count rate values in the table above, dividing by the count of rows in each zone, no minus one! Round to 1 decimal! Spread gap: -2.1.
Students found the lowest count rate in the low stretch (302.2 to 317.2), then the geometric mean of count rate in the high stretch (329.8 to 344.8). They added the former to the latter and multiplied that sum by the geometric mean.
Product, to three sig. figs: 170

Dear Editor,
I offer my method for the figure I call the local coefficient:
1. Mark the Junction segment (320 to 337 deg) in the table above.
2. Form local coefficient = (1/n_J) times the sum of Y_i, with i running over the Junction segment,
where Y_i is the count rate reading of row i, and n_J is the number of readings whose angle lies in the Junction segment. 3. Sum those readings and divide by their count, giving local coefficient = 10.0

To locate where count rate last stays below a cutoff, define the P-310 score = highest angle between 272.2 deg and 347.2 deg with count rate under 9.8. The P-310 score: 326.0 deg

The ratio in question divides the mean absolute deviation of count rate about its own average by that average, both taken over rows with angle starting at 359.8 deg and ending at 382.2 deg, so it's 0.056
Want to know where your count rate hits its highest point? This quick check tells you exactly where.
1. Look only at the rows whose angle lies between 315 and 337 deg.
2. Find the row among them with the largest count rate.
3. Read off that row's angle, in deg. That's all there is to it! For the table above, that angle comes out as 336.0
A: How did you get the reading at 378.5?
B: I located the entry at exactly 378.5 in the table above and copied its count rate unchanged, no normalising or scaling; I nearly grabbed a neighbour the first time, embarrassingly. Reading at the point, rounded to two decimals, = 7.11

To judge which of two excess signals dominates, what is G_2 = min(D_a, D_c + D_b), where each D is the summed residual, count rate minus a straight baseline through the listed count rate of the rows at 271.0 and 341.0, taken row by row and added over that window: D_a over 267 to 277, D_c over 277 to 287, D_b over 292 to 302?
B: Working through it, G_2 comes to -11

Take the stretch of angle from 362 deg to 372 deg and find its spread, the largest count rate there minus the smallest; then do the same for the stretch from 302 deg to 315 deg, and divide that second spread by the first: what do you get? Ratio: 1.3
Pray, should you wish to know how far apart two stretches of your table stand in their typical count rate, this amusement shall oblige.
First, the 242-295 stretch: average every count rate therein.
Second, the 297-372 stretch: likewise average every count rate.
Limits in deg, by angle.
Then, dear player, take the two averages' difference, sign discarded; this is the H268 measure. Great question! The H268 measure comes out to 1.47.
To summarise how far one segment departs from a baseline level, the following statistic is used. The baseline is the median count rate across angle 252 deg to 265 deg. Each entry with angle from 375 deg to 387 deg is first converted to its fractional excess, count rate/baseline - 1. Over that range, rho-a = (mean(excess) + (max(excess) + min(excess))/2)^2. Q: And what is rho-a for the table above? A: 0.45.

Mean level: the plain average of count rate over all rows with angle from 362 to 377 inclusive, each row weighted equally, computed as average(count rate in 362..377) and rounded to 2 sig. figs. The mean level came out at 7.6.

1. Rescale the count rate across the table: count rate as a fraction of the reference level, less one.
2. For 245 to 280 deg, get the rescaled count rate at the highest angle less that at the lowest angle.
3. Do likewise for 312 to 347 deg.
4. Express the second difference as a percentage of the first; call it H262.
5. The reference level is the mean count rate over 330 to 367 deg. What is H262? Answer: -164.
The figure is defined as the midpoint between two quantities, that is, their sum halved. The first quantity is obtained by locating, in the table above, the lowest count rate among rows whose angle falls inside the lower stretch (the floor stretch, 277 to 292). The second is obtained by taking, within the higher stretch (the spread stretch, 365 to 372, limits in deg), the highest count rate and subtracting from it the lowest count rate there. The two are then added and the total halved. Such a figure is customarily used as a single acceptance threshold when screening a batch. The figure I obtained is 4.3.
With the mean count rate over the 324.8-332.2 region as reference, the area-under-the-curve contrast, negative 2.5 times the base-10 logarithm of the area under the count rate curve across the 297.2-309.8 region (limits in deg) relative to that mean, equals -2.1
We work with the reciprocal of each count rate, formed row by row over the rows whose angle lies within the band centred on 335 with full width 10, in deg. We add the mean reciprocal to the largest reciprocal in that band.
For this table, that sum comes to 0.19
